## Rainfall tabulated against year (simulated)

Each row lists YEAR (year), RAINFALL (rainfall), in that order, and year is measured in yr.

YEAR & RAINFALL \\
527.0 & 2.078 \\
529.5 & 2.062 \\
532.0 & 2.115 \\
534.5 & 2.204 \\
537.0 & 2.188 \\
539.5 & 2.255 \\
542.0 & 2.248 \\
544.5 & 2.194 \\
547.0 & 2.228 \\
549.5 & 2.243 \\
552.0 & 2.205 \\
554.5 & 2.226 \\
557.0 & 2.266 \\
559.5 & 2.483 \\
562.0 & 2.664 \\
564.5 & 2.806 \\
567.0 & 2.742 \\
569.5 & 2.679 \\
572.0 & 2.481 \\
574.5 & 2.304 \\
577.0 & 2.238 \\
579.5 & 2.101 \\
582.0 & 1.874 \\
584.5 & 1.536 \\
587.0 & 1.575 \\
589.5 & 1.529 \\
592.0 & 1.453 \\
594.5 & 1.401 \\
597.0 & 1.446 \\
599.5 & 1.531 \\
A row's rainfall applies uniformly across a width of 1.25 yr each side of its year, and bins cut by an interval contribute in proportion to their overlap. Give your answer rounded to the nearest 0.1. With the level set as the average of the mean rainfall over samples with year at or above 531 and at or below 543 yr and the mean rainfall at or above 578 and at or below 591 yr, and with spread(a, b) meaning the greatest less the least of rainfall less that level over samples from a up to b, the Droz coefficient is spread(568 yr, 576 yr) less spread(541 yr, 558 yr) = 0.3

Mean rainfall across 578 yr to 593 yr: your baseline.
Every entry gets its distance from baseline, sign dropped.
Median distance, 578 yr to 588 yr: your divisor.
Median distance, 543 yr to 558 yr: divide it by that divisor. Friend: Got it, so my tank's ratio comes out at 3.2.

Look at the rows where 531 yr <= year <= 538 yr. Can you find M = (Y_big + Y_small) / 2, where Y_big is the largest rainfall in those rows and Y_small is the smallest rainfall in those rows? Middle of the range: 2.2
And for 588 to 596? 1.5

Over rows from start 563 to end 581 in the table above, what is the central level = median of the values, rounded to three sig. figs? 2.48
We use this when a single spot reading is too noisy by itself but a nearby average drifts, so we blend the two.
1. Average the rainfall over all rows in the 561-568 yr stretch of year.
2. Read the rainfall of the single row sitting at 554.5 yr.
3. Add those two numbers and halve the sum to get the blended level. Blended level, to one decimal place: 2.5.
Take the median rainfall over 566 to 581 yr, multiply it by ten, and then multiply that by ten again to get 239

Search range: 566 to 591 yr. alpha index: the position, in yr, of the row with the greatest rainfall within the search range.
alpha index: 567.0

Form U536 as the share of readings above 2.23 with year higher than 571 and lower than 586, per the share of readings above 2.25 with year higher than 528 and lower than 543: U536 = 3.0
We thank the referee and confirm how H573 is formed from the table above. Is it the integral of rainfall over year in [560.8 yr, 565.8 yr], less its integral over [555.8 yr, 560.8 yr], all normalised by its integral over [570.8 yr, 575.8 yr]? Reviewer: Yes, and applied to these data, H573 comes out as 0.15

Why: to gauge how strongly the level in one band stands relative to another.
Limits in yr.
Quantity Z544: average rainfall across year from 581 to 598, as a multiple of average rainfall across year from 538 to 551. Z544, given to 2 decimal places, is 0.69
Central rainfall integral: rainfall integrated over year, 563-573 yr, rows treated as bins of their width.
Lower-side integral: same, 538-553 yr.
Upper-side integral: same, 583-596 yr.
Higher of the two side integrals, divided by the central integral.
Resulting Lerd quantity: 1.2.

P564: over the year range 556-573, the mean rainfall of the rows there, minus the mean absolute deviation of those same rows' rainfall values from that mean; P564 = 2.4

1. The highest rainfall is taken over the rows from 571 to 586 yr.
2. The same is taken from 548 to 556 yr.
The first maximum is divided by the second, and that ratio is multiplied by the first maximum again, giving 2.74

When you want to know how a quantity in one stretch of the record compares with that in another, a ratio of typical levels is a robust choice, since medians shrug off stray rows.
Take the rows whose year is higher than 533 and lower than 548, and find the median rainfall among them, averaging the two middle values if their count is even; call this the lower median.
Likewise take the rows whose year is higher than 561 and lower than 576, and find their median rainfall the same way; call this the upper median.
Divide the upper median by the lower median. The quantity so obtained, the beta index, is 1.21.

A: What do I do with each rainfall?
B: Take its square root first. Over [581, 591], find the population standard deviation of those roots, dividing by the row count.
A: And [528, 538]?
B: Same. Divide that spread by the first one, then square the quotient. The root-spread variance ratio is 0.13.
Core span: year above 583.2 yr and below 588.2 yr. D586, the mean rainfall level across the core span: 1.56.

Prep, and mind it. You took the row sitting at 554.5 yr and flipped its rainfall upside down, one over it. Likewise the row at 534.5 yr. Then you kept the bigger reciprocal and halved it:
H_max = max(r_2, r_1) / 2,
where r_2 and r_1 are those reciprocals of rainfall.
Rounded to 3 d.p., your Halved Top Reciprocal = 0.227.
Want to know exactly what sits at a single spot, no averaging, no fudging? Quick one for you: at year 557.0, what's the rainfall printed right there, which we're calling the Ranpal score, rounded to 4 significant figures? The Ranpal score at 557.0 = 2.266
